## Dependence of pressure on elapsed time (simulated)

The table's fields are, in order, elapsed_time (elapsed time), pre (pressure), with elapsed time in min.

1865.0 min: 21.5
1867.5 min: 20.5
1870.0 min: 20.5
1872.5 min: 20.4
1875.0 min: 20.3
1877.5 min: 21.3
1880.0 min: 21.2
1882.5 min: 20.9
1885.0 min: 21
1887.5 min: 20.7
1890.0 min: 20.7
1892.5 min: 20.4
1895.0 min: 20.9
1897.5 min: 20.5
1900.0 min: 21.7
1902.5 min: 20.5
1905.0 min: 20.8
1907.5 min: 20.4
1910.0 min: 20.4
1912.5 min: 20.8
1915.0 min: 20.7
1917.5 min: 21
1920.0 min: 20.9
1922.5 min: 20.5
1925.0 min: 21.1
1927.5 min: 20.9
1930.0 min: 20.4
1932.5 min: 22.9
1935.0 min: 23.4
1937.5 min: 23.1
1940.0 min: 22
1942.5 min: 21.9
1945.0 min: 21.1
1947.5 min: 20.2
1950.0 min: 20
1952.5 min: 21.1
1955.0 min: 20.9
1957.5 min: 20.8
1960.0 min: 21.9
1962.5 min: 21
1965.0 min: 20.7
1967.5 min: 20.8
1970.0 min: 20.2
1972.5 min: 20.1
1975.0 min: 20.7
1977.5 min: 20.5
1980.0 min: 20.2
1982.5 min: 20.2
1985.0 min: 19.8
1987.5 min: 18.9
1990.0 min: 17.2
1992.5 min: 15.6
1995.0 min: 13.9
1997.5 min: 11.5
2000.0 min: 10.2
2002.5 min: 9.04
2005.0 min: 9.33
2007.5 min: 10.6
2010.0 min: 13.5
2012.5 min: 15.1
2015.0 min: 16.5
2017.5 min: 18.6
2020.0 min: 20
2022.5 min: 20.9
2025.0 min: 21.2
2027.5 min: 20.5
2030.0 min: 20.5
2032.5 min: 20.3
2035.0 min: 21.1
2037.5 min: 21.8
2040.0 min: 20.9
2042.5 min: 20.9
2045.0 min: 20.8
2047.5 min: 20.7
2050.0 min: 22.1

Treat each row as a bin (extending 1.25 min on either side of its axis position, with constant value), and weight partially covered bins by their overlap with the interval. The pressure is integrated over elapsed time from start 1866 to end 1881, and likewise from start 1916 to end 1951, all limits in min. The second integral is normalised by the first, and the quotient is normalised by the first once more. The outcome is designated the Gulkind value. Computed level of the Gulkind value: 0.0078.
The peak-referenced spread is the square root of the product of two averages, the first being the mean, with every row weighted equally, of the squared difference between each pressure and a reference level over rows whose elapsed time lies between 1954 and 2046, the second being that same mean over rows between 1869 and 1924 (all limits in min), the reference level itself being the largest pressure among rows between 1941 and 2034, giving 6.3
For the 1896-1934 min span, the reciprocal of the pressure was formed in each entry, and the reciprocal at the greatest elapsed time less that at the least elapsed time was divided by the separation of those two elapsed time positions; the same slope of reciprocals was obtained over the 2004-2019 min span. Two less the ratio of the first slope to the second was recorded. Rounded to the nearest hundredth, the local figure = 1.97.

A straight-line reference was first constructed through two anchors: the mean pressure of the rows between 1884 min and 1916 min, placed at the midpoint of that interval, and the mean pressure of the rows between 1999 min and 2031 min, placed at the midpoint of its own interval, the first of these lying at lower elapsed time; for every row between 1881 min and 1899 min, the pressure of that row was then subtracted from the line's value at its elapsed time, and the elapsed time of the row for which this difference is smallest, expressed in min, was 1895.0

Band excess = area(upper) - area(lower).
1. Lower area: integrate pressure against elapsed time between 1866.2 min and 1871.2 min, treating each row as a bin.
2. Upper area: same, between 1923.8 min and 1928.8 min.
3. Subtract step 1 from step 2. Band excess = 2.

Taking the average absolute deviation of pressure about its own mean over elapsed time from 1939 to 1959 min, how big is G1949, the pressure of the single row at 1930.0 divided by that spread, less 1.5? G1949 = 37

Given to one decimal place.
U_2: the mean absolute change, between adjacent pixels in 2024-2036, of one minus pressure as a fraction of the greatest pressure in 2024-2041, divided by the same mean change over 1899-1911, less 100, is -99.1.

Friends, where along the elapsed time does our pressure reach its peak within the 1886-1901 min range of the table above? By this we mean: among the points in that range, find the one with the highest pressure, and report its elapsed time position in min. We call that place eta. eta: 1900.0 min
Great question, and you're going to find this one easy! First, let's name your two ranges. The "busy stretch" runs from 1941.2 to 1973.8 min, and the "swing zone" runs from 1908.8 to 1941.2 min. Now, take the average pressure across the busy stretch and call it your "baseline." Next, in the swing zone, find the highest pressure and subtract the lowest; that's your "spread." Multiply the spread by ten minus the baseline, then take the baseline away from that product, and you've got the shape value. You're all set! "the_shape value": -53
